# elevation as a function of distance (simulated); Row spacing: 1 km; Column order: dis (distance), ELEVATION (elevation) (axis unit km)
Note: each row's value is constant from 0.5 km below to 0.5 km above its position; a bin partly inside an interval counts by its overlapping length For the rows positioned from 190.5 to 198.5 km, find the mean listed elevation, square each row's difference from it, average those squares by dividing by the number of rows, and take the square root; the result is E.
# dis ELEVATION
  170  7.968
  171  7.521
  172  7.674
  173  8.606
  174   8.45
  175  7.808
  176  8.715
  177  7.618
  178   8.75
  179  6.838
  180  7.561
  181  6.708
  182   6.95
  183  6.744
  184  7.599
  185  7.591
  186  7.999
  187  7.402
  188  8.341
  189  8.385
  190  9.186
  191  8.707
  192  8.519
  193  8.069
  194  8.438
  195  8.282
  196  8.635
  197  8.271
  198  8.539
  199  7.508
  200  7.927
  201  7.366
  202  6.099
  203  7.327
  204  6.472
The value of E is 0.20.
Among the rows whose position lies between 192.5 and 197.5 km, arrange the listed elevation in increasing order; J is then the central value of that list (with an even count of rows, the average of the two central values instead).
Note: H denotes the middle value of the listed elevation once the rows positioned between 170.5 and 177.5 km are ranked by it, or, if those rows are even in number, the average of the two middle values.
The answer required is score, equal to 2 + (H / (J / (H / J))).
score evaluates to 2.89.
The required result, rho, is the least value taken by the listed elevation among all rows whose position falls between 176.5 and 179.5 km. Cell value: 6.838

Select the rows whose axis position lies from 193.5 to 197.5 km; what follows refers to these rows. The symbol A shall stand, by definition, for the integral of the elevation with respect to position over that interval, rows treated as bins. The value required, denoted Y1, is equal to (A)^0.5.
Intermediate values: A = 33.6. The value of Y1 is 5.80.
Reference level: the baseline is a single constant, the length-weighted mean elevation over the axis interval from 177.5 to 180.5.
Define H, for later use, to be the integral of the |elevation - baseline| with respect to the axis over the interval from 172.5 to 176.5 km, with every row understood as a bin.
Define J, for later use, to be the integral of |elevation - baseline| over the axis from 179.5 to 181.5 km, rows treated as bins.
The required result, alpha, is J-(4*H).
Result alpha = -10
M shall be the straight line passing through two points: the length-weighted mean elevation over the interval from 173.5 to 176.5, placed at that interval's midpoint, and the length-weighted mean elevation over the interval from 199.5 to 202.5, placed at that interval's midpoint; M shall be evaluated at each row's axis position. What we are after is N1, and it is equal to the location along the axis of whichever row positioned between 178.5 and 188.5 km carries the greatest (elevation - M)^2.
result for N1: 181 km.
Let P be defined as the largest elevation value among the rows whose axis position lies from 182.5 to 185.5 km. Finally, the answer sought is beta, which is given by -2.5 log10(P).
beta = -2.20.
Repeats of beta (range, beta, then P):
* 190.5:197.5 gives -2.35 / 8.707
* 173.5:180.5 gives -2.36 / 8.75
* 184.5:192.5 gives -2.41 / 9.186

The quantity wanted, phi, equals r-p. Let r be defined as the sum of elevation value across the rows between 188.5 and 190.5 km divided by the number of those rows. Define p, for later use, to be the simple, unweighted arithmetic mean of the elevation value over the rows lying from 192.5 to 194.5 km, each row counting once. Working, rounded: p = 8.25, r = 8.8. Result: 0.5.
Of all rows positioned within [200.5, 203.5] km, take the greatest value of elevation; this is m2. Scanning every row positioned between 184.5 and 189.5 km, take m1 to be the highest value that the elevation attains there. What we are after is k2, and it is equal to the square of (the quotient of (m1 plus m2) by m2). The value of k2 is 4.57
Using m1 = 8.385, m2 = 7.366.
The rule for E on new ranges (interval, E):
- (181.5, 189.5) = 0.56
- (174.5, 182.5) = 0.74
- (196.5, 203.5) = 0.74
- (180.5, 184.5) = 0.36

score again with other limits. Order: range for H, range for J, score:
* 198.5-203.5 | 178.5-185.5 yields 3.12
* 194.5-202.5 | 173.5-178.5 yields 2.92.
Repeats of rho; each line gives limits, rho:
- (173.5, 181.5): 6.708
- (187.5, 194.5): 8.069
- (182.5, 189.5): 6.744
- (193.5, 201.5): 7.366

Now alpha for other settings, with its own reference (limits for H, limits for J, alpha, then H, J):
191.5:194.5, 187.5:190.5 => -5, 1.9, 2.8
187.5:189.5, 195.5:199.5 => -3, 1.3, 2.5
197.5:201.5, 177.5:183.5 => -2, 1.6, 4.8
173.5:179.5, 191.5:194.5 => -13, 3.8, 1.9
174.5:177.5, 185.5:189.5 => -3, 1.2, 1.9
